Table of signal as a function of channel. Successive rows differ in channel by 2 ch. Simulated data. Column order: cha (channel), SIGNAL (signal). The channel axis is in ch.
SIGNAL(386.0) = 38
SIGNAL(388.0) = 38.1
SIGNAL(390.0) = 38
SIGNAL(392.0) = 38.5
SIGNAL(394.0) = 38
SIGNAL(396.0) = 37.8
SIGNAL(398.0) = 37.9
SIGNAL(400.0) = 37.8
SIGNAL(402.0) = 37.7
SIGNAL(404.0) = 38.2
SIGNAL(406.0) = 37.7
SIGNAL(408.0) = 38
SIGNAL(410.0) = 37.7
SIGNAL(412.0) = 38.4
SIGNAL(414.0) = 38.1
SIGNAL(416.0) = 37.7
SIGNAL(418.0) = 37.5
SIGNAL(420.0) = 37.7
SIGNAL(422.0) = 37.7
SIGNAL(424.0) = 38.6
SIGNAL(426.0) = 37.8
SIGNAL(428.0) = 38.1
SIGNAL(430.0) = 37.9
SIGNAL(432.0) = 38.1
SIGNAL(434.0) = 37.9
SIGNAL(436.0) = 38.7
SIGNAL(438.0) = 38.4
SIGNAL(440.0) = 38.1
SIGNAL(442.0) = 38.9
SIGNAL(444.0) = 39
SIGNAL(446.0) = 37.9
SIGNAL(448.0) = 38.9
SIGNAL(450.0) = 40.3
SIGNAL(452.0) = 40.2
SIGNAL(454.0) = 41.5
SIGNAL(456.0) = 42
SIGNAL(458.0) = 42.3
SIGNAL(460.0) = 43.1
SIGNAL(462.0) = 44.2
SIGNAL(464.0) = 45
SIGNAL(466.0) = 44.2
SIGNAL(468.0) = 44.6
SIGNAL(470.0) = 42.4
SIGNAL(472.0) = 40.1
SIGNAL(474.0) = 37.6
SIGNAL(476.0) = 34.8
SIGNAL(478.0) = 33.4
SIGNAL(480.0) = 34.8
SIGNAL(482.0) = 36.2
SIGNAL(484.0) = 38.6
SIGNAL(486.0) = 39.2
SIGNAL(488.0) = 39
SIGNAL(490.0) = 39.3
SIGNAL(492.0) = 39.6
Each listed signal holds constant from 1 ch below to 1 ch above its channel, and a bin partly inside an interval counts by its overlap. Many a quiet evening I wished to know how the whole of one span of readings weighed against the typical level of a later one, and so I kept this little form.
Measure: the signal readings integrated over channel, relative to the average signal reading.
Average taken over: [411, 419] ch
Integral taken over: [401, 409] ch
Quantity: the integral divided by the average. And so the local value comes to 8.0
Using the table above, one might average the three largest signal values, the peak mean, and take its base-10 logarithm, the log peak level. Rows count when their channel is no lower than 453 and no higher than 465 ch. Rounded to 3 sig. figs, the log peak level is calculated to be 1.64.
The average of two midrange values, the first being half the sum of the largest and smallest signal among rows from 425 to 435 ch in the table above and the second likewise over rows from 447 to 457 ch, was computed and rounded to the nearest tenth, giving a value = 39.2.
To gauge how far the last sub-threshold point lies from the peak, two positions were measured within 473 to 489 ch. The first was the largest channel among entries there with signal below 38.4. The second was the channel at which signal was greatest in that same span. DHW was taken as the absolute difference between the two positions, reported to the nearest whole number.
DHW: 4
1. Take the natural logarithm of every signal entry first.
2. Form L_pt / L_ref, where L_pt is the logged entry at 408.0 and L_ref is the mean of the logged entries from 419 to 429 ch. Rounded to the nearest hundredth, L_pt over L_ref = 1.00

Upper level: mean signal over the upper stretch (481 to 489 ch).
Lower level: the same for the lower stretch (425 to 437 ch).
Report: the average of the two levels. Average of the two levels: 38.2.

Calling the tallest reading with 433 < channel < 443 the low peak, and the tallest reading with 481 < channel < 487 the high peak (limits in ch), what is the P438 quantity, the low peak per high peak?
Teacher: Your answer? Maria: 0.99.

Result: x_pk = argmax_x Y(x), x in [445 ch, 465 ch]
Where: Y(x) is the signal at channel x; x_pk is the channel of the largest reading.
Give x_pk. 464.0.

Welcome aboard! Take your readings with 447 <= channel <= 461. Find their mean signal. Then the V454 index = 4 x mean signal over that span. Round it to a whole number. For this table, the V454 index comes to 165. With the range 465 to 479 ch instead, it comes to 158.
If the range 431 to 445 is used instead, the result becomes 154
